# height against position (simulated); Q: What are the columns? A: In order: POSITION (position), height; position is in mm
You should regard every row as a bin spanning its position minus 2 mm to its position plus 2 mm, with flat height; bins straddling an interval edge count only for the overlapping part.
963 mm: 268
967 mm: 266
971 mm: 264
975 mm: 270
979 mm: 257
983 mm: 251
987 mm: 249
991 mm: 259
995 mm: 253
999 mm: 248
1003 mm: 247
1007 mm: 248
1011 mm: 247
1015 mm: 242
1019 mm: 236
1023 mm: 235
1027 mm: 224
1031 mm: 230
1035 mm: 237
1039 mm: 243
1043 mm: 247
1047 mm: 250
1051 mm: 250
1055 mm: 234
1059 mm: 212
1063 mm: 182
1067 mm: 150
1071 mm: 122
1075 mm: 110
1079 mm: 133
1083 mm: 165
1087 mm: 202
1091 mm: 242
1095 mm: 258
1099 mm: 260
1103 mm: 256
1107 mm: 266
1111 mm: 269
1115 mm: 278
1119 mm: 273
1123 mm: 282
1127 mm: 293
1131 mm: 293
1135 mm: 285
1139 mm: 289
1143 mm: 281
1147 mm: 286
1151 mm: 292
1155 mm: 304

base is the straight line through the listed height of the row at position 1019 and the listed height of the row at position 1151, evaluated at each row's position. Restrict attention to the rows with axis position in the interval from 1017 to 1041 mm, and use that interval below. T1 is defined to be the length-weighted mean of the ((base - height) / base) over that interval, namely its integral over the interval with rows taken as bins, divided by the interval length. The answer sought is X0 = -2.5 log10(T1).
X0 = 4.0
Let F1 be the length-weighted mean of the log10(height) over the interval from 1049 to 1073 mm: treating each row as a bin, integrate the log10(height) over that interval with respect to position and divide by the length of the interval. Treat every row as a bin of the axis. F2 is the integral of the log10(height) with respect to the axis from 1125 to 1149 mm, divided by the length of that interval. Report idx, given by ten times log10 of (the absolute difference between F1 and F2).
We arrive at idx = -7.2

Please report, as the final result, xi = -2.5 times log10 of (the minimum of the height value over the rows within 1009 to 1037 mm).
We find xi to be -5.88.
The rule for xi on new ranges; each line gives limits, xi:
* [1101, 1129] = -6.02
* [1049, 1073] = -5.22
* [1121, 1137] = -6.13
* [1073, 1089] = -5.10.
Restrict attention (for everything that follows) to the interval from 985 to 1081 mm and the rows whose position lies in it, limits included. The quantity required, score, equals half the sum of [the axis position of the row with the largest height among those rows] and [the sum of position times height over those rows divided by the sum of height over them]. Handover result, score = 1009.9 mm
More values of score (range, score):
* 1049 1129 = 1109.9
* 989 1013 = 995.9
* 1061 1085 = 1067.8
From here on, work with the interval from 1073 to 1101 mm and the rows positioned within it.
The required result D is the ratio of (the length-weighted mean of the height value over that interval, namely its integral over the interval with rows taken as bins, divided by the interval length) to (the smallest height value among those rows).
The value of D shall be 1.8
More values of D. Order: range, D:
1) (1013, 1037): 1.0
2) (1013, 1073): 1.8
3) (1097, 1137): 1.1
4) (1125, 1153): 1.0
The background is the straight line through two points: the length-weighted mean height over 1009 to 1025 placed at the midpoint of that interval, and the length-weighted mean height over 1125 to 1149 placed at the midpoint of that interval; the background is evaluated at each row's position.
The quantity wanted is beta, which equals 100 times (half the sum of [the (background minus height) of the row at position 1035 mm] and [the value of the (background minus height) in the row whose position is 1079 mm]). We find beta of 7094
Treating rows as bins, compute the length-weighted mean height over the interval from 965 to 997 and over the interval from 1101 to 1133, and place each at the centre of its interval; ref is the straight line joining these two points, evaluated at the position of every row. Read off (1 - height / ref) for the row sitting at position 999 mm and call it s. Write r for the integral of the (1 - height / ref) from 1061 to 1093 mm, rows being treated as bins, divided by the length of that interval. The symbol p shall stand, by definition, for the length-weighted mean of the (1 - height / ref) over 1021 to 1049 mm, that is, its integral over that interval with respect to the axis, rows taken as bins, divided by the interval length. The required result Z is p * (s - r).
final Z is -0.036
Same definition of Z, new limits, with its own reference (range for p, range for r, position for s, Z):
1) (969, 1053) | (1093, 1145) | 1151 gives -0.003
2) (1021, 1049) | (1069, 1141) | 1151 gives -0.018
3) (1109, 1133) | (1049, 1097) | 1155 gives 0.006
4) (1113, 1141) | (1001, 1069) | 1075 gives -0.012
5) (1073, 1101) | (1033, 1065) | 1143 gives -0.039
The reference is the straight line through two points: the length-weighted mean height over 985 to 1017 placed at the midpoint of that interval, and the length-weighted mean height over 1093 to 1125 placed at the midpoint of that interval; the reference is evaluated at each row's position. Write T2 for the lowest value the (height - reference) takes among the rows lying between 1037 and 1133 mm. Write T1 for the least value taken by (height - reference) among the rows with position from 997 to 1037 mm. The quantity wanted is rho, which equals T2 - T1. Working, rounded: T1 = -30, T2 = -152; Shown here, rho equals -122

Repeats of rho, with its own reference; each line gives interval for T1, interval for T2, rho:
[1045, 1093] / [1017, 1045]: 122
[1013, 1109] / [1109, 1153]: 153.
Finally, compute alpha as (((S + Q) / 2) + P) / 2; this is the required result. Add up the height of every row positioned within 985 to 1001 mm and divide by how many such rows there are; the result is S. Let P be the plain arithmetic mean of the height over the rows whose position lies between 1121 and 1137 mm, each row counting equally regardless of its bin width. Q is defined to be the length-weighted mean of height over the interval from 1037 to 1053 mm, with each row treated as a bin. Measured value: 269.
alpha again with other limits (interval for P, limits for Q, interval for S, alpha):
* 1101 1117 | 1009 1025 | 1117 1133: 265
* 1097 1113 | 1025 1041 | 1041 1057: 251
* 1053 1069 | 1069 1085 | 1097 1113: 196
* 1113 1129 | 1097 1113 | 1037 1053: 268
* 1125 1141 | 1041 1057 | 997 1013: 268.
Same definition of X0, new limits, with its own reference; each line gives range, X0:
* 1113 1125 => 6.4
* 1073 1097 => 1.3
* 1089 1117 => 3.5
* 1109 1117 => 5.2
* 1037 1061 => 3.6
